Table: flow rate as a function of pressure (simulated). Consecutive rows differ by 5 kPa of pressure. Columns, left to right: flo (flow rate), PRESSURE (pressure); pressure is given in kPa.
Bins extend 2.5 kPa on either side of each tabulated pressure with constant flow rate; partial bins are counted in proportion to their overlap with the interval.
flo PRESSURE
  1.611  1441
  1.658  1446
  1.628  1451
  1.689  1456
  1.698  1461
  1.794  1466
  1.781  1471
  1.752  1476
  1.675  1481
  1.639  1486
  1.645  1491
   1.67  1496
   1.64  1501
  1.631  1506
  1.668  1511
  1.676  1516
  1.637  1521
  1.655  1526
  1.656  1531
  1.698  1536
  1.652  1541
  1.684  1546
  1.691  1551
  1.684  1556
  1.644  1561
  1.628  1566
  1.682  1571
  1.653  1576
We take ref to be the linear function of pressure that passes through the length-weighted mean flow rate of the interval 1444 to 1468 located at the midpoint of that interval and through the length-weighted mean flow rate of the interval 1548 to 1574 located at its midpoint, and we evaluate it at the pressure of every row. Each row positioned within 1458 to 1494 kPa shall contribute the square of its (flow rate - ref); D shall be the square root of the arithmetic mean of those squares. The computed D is 0.063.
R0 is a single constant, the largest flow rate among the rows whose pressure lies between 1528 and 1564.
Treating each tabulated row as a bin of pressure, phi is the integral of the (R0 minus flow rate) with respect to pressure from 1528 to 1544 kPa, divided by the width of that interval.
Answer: 0.03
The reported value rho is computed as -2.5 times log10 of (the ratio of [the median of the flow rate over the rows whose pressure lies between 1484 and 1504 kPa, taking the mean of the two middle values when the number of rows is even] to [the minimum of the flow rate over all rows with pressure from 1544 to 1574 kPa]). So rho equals -0.010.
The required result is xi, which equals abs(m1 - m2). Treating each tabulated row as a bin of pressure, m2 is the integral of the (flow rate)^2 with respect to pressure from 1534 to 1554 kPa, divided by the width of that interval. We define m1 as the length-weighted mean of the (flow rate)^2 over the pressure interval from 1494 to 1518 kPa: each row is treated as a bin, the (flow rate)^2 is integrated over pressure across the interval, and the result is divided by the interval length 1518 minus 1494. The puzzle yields 0.08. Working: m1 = 2.74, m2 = 2.83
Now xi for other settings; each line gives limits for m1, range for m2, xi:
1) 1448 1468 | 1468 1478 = 0.24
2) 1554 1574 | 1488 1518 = 0.01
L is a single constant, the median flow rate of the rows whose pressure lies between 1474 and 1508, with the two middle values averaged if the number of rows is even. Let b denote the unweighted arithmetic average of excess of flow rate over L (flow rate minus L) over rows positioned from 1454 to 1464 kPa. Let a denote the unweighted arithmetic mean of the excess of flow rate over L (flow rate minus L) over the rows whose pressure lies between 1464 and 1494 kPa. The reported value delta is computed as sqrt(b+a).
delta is 0.34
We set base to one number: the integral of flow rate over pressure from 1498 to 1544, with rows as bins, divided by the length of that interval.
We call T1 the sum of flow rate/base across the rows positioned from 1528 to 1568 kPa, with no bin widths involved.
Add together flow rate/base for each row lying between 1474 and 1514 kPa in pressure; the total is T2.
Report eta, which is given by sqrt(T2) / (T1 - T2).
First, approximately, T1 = 8.05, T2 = 8.037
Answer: 276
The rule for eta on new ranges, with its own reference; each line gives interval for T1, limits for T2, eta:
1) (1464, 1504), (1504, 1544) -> 15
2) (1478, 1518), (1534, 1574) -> -40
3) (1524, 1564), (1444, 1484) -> -15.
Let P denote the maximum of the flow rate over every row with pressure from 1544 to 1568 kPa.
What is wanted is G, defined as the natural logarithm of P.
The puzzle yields 0.525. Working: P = 1.691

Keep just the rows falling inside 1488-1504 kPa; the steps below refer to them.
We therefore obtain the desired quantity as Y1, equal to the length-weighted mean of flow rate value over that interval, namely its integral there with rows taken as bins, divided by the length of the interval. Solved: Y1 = 1.65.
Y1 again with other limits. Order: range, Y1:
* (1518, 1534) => 1.65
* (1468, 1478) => 1.77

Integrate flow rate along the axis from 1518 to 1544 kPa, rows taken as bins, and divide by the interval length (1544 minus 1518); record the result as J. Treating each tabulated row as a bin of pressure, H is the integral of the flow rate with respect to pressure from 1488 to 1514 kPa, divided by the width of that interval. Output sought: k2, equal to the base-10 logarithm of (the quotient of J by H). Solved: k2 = 0.002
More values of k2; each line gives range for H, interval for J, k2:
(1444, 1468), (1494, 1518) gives -0.009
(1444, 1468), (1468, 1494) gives 0.002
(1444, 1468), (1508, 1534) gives -0.009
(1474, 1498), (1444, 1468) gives 0.004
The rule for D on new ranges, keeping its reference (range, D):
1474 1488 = 0.046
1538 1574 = 0.022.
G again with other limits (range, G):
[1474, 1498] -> 0.561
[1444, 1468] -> 0.584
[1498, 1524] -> 0.516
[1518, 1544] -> 0.529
